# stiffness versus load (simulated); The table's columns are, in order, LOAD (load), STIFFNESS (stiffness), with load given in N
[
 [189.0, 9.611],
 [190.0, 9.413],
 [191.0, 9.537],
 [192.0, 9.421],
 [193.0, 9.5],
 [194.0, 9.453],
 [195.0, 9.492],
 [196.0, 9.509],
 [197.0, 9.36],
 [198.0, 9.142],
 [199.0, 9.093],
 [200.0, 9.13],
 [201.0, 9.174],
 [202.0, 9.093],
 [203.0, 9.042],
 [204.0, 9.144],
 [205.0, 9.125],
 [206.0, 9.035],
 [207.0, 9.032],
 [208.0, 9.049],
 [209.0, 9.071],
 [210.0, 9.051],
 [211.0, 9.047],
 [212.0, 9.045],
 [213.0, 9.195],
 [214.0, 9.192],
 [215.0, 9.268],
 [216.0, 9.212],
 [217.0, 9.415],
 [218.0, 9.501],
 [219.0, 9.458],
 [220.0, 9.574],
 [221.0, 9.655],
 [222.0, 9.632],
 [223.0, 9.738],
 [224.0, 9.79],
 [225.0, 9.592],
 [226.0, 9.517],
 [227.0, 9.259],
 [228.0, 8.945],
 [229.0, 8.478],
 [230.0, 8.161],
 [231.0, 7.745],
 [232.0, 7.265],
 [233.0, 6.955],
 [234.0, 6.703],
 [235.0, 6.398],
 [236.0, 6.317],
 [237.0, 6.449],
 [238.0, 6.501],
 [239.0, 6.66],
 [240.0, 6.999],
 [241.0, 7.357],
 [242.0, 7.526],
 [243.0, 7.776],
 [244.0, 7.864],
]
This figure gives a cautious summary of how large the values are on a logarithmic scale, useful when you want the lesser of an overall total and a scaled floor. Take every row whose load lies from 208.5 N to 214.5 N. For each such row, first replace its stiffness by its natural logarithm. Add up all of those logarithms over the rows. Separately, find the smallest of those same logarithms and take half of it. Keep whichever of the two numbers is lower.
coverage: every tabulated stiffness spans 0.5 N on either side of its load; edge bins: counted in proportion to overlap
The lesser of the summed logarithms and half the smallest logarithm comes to 1.10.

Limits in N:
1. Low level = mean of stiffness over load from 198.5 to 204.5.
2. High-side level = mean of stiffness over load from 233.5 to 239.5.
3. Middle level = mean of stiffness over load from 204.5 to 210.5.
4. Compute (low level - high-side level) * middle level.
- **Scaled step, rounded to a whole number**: 24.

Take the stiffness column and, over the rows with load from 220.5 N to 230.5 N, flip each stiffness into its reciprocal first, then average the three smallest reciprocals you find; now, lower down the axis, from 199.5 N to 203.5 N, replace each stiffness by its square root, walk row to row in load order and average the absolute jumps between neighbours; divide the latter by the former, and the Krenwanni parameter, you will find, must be 0.09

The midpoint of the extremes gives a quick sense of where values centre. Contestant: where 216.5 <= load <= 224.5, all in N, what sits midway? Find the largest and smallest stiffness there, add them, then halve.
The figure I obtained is 9.60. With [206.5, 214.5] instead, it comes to 9.11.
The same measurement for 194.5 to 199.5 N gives 9.30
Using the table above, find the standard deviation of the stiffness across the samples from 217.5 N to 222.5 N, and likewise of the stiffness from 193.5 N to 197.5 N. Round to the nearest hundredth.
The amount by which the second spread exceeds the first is -0.02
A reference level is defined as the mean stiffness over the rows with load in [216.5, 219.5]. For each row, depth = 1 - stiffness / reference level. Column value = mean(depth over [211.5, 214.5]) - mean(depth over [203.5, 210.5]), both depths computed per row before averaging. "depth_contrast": 0.0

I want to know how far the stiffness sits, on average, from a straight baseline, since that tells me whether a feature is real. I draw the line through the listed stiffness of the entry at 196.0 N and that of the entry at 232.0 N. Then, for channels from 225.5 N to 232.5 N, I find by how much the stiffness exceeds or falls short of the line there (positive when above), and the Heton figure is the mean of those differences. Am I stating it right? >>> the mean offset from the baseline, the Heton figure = 1.0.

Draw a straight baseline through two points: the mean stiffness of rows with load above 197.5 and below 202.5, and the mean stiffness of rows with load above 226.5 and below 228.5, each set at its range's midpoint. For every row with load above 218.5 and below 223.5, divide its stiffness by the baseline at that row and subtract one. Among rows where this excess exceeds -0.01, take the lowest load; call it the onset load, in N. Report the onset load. 219.0 N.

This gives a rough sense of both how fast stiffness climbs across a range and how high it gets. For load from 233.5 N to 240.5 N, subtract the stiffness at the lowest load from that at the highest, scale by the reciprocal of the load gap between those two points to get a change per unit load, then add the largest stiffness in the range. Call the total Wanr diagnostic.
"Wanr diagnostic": 7.0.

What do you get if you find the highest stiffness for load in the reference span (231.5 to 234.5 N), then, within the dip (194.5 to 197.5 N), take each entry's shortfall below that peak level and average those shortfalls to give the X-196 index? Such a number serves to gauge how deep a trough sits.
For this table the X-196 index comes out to -2.19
